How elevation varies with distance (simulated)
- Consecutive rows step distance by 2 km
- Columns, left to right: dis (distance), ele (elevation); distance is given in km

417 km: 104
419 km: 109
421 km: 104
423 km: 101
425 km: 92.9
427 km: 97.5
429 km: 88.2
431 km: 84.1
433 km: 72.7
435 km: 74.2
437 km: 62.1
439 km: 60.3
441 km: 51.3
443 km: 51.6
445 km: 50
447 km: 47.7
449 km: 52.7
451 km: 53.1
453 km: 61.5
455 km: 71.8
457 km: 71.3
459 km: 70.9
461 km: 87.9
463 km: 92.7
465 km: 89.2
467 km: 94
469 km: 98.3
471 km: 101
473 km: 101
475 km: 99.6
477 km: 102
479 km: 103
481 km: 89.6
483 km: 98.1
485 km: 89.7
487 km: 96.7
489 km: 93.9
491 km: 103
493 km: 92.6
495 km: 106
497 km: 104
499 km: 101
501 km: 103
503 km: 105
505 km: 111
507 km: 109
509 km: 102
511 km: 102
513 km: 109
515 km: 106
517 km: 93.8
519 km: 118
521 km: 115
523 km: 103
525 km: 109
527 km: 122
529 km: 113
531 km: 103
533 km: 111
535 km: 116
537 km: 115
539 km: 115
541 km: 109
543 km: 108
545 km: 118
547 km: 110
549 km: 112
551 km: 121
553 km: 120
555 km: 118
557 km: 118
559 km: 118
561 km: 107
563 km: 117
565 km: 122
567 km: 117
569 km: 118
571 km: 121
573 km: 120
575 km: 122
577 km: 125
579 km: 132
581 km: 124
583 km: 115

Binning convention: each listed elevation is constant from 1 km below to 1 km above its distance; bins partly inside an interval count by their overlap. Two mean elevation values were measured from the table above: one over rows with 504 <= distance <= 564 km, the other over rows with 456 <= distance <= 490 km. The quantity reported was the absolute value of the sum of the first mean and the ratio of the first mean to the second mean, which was 113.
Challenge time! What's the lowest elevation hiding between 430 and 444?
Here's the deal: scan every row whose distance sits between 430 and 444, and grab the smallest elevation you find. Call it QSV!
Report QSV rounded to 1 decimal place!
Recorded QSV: 51.3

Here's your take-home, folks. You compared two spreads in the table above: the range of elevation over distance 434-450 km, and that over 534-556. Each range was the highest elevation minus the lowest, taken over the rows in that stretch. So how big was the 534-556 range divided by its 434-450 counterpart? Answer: 0.5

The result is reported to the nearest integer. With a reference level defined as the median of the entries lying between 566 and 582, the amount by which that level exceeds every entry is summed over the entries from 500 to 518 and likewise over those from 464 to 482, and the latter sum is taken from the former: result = -63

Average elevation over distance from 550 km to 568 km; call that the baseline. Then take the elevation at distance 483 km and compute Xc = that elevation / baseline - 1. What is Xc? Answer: -0.17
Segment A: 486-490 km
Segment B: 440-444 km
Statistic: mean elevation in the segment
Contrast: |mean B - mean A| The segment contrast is 44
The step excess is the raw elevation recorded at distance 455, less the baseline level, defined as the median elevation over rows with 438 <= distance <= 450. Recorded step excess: 20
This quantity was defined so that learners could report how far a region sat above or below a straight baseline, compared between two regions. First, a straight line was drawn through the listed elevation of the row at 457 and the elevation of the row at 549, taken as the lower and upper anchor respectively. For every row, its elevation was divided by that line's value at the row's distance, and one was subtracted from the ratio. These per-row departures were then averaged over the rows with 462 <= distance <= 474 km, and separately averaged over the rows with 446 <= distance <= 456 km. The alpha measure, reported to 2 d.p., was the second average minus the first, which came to -0.43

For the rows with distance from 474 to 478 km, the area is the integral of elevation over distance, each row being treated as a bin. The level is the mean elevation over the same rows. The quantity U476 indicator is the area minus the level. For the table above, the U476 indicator 302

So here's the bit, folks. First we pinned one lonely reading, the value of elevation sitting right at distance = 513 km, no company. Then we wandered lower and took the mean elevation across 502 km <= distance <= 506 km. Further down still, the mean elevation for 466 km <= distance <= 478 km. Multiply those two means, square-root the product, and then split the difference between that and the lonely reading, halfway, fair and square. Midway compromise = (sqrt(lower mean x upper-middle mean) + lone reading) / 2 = 106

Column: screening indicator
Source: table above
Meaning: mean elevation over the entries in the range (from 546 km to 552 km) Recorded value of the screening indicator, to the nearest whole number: 114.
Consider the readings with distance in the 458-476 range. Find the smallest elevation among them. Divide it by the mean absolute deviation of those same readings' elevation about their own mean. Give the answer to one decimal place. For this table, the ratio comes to 10.6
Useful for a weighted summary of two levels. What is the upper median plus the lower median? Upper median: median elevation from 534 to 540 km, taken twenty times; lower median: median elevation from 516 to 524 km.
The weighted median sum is 2409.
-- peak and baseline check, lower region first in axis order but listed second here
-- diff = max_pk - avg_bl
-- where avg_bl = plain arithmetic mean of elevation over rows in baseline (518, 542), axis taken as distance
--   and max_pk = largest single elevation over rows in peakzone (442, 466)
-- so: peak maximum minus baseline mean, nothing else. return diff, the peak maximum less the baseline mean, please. -20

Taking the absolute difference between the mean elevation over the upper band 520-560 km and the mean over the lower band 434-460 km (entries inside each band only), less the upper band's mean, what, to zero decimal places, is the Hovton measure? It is -60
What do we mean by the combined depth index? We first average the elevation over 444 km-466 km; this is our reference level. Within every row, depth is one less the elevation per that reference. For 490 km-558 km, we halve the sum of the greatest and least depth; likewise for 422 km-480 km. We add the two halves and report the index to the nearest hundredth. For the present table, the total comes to -0.68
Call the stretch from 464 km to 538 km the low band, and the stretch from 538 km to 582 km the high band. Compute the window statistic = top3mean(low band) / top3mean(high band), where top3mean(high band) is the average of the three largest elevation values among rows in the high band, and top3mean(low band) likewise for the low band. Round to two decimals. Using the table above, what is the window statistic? 0.93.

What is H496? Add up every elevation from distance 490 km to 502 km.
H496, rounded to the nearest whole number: 610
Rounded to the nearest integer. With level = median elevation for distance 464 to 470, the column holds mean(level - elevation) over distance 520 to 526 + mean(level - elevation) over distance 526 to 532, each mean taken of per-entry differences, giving -34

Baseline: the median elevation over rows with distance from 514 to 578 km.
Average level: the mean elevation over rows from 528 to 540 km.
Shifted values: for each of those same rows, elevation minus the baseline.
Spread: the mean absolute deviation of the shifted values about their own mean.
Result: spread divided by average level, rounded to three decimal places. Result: 0.031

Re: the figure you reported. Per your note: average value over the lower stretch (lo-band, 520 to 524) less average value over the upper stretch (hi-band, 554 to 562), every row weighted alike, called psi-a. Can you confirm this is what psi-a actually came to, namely -6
